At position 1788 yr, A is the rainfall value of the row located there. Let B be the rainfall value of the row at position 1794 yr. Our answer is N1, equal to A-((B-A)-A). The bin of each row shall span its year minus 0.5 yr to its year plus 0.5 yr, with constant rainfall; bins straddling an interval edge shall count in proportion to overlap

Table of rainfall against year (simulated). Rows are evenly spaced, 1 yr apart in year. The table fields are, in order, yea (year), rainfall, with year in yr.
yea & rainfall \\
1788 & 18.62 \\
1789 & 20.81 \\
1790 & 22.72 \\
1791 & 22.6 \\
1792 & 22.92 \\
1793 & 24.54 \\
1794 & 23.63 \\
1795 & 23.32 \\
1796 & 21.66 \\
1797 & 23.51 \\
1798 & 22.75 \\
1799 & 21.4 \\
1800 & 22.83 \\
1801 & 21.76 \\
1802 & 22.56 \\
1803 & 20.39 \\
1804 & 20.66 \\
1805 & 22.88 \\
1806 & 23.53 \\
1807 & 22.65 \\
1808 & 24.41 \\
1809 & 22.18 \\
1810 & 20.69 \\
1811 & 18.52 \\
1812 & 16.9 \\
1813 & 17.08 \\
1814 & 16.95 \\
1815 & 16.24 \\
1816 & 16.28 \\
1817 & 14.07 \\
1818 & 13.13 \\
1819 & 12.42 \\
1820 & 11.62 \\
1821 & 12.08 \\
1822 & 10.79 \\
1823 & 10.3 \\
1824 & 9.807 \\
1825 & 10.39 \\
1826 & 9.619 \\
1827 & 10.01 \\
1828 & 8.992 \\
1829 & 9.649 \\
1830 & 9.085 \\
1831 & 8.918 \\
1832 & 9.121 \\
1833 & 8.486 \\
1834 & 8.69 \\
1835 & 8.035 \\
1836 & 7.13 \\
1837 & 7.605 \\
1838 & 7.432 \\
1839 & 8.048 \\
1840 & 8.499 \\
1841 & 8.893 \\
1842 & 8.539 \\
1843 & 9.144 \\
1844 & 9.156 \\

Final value 32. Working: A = 18.62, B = 23.63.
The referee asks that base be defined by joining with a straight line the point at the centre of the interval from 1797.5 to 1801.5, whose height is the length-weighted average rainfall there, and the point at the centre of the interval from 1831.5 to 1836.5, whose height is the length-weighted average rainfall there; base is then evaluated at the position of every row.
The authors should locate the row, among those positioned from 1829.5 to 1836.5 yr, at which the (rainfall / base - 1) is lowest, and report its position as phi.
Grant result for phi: 1830 yr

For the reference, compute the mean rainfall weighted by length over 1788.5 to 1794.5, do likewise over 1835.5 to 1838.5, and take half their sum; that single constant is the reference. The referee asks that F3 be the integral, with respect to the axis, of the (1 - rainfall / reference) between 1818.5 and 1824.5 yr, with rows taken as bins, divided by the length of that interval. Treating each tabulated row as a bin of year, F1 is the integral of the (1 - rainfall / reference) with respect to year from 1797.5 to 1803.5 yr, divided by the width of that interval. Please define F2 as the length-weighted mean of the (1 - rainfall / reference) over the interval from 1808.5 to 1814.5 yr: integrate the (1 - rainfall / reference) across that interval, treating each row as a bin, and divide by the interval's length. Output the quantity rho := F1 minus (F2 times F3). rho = -0.4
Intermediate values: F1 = -0.45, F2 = -0.24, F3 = 0.26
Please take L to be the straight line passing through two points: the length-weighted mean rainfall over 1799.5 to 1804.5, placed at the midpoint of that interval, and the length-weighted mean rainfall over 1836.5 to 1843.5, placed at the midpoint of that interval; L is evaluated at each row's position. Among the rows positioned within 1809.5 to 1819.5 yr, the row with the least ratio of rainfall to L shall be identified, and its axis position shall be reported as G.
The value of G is 1819 yr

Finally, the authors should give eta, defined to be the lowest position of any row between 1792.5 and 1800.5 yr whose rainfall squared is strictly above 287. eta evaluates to 1793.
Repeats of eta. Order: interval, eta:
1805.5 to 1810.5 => 1806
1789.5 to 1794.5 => 1790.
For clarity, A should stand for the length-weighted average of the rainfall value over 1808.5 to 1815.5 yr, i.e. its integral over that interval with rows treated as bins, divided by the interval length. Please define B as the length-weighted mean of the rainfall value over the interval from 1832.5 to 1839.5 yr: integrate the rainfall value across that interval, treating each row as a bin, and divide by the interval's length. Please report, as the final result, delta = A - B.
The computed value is 10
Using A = 18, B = 7.9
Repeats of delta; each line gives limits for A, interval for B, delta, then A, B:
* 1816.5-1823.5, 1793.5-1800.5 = -11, 12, 22.7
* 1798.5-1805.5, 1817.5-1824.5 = 10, 22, 11.4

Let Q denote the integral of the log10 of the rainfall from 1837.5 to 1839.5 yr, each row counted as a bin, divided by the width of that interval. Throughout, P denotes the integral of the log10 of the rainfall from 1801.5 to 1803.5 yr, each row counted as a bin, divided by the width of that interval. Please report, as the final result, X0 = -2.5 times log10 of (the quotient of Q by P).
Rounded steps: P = 1.3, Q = 0.89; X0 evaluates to 0.4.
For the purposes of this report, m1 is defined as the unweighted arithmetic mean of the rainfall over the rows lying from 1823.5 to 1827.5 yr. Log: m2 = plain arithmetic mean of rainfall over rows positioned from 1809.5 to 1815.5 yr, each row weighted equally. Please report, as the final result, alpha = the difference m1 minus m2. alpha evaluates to -8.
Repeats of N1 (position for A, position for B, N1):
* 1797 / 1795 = 47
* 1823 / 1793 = 6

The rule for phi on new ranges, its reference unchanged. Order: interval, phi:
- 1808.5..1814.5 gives 1812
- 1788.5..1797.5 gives 1789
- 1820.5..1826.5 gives 1824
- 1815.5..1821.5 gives 1820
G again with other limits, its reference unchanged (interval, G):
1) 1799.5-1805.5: 1803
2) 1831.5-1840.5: 1836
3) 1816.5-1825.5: 1824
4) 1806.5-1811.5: 1811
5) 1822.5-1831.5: 1824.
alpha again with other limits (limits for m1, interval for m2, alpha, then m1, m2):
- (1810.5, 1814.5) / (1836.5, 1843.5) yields 9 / 17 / 8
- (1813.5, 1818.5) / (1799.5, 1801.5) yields -7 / 15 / 22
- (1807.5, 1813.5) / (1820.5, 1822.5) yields 9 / 20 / 11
